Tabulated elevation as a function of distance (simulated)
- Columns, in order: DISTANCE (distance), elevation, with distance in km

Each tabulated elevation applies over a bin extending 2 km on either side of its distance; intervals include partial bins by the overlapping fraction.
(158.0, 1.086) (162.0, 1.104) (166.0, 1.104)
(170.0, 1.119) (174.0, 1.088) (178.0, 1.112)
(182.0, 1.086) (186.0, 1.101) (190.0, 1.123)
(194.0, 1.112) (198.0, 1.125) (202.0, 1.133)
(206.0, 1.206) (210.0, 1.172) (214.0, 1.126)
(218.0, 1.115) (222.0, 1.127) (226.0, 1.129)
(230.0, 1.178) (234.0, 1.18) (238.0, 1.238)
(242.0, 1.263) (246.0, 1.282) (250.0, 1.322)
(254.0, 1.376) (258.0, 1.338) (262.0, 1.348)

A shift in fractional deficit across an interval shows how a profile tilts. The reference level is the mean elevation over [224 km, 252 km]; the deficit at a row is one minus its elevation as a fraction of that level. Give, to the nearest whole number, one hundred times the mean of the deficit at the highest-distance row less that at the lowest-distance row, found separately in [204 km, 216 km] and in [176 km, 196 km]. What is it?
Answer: 3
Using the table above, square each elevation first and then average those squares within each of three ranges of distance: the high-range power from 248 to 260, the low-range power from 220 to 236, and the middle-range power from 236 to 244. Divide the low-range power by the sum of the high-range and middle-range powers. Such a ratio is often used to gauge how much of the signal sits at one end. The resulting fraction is 0.395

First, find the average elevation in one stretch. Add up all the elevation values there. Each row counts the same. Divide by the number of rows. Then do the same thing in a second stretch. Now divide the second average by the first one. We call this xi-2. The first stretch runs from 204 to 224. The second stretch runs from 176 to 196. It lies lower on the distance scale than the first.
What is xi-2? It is 0.96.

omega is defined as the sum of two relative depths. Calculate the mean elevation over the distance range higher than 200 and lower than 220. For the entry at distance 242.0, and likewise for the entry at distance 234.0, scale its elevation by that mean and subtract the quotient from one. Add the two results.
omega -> -0.12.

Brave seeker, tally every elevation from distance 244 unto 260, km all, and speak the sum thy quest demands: 5.32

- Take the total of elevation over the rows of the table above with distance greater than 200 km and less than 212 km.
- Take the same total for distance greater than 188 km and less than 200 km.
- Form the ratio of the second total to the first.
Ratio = 0.96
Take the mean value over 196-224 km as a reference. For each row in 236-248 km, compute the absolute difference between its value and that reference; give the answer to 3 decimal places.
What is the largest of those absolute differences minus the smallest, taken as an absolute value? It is 0.044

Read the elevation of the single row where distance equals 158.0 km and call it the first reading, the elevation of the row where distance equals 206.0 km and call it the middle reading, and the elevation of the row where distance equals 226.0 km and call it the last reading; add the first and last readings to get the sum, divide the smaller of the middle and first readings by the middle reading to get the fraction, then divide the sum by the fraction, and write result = 2.46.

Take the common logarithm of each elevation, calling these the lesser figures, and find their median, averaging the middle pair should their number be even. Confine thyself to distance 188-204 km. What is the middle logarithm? 0.051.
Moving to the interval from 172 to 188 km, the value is 0.039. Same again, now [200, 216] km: 0.062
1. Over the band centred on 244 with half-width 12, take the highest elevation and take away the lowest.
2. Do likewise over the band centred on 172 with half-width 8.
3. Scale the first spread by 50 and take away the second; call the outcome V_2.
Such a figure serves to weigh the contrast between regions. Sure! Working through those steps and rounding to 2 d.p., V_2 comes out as 9.77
